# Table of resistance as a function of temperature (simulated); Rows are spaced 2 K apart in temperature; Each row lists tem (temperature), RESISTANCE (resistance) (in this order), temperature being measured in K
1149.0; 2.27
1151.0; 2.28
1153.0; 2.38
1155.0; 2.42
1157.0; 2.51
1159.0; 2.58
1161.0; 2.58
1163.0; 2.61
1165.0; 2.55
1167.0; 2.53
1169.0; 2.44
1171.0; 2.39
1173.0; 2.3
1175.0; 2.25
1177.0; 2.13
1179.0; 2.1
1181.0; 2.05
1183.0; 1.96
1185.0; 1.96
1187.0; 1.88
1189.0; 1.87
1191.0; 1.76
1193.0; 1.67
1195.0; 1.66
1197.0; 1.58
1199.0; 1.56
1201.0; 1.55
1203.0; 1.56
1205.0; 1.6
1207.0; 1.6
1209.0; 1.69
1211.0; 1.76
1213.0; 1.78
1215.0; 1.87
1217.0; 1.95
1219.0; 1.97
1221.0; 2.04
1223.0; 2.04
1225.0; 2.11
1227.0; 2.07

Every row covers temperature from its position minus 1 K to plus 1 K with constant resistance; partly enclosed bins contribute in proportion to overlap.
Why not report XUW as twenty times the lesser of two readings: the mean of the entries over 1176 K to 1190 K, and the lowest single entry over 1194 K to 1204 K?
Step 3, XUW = 31.0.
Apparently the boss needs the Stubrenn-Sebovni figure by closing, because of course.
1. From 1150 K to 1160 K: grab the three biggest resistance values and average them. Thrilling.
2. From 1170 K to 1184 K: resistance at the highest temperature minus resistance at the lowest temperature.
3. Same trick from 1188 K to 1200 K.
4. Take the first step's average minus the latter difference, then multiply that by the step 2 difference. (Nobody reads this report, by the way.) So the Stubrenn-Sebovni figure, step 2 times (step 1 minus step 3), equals -1.2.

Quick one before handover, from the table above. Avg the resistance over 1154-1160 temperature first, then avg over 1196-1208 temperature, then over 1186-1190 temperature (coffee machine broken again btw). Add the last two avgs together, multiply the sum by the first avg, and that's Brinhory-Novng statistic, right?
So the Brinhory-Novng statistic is 8.6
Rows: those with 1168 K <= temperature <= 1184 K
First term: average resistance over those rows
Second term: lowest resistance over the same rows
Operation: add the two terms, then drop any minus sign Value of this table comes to 4.2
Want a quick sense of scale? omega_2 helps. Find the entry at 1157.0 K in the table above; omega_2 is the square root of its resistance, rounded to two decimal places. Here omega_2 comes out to 1.58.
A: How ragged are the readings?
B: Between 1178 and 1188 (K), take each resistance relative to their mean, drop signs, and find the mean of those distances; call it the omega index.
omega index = 0.068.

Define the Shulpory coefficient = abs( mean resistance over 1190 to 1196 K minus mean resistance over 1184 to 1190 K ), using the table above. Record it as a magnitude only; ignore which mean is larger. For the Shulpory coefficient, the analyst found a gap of 0.2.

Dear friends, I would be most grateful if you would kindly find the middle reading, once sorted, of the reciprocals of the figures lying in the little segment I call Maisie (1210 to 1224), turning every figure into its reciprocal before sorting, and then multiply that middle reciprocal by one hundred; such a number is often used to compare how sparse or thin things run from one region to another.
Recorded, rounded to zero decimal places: 51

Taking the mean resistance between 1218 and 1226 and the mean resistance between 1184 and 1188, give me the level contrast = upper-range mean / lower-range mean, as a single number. 1.06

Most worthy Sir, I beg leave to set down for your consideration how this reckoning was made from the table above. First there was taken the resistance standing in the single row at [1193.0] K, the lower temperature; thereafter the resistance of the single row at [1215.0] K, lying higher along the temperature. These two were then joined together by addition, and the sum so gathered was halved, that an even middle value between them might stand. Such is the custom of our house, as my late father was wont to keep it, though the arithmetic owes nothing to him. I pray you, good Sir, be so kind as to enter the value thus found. 1.77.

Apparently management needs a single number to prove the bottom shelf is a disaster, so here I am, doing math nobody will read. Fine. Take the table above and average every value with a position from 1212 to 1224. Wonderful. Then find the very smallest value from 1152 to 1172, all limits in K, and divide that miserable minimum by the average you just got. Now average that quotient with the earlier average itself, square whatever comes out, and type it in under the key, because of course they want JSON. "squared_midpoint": 2.51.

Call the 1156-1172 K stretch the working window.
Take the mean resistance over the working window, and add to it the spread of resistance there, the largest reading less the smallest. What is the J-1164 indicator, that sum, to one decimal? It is 2.7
